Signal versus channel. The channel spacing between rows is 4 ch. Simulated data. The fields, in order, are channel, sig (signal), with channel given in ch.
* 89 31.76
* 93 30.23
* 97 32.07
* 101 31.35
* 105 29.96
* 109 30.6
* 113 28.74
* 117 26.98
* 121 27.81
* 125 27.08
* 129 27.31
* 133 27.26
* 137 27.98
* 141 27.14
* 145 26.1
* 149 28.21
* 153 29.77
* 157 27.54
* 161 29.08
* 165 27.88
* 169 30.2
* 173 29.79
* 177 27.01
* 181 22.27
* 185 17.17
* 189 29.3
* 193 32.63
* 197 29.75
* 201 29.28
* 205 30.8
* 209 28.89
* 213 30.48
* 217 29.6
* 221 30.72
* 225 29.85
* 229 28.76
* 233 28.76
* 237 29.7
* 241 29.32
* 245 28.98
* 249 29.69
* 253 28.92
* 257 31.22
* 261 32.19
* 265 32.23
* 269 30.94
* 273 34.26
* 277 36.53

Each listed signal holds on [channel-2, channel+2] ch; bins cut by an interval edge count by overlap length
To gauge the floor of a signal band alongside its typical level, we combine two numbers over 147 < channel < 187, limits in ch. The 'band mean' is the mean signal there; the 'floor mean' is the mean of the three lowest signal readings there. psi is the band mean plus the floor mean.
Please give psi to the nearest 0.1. 49.0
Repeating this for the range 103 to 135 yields 55.3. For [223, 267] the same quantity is 58.8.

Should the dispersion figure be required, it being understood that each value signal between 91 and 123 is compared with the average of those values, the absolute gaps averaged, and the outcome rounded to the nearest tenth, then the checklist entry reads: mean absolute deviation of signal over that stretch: 1.4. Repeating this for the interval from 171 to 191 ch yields 4.3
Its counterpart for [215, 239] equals 0.5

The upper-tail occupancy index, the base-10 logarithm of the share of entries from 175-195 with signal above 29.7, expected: -0.70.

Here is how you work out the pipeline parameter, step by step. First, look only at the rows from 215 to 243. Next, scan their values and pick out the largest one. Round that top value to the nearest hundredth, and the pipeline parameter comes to 30.72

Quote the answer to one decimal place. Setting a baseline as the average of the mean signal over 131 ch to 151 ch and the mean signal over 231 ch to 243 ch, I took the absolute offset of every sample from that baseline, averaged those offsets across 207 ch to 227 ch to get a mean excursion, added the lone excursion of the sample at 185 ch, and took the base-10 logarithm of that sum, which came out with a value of 1.1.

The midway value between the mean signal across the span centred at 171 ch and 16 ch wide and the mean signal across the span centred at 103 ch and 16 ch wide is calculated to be 29.9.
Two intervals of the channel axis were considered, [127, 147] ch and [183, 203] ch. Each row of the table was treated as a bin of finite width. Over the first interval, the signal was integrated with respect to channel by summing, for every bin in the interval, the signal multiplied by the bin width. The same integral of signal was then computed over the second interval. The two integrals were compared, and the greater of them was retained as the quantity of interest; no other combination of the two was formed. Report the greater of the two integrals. 553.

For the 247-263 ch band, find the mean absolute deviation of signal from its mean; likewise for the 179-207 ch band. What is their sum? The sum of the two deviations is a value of 5.5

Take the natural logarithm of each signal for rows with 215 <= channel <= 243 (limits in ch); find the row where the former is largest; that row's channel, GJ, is 221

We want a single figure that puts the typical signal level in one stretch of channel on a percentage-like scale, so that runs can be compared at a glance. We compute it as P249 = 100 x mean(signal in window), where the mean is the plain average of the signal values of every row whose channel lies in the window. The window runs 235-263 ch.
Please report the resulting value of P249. 3000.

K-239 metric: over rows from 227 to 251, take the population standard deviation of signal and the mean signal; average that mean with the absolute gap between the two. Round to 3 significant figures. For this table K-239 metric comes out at 29.0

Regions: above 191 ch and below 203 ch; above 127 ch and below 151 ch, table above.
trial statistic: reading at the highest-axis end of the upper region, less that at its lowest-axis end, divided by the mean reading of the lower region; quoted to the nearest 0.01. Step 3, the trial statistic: -0.12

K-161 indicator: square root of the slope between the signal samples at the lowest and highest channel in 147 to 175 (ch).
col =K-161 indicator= 0.26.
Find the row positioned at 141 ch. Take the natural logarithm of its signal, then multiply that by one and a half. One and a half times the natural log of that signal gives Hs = 4.95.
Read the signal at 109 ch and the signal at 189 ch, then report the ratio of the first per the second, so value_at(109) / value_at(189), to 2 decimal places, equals 1.04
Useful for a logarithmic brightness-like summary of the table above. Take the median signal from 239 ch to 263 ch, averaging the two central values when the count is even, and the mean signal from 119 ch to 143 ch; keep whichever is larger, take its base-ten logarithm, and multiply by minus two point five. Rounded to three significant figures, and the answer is -3.67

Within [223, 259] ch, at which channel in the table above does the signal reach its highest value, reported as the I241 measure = 257 ch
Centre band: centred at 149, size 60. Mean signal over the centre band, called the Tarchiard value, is 28.0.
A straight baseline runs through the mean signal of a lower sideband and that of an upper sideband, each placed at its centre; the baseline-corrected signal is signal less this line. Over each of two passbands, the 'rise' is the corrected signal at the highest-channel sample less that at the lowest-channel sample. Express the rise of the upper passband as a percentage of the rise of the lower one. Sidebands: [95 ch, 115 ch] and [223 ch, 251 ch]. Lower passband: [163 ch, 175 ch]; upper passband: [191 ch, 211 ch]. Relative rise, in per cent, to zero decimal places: -181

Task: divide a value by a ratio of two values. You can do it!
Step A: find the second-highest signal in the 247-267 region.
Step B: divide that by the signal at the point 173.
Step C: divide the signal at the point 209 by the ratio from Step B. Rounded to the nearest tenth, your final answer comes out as 26.7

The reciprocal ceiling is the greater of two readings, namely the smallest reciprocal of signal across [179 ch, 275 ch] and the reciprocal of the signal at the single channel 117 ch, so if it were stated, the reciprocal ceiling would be 0.0371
